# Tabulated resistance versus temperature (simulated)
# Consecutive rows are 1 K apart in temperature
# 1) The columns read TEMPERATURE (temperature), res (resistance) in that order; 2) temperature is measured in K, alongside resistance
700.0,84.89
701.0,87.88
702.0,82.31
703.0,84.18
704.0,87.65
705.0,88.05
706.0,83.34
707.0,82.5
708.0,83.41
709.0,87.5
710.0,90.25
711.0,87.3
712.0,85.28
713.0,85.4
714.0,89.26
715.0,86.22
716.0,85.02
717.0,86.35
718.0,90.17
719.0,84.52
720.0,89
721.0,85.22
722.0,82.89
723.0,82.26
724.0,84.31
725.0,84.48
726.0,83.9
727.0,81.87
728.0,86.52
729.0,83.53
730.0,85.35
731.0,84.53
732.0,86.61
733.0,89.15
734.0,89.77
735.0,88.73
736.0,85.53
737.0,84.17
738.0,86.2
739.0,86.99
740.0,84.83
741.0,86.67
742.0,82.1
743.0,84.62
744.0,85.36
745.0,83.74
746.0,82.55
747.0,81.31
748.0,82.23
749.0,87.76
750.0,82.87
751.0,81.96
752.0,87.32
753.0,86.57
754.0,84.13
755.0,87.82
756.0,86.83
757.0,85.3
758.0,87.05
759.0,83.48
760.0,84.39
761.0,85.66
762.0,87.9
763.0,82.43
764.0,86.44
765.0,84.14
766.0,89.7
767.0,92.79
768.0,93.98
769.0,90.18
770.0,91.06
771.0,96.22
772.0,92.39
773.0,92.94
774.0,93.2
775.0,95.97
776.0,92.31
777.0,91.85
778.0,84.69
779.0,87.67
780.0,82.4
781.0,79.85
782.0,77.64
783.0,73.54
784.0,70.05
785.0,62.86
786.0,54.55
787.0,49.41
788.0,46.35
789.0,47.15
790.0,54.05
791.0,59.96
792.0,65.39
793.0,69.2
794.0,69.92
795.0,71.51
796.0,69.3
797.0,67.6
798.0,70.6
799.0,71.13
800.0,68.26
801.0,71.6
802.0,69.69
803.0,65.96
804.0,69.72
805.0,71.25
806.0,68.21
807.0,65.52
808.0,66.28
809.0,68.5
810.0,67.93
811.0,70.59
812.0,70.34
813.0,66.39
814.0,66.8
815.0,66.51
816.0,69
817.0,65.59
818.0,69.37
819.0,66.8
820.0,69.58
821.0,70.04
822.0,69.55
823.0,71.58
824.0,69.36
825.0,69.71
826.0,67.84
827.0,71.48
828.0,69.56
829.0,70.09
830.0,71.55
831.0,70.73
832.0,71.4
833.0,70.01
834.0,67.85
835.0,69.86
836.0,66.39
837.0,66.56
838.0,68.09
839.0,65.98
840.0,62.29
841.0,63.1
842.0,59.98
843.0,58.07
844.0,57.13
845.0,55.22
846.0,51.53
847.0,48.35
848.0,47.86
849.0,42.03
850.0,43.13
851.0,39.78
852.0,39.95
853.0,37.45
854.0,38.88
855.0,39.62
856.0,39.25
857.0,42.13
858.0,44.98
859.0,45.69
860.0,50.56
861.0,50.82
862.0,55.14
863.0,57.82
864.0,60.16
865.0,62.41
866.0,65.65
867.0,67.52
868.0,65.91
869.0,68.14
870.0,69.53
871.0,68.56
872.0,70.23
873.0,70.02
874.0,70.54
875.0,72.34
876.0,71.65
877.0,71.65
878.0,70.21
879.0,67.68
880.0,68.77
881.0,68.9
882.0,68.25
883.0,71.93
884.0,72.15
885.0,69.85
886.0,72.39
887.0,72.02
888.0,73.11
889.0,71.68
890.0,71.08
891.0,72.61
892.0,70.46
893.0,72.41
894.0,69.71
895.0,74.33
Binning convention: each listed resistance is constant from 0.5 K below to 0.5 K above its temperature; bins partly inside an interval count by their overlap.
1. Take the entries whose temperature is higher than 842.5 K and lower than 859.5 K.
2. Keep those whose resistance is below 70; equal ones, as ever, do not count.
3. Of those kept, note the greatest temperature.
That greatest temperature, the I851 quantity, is 859.0 K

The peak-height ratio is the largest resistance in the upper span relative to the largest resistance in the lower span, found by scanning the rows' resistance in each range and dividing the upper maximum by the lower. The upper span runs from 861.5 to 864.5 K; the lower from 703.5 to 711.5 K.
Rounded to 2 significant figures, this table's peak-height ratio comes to 0.67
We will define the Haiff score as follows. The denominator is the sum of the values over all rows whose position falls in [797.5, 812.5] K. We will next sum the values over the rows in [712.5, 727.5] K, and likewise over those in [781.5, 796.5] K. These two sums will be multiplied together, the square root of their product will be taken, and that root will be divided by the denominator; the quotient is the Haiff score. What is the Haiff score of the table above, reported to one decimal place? 1.1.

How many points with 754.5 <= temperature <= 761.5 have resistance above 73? 7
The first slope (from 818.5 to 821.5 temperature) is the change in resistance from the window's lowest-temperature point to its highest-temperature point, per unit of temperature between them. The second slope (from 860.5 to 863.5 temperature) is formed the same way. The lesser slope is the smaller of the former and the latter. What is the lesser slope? 1.6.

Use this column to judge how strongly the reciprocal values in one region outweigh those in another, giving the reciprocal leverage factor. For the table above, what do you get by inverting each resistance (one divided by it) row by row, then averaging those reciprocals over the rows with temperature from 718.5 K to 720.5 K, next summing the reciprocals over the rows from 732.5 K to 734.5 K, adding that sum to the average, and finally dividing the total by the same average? 2.9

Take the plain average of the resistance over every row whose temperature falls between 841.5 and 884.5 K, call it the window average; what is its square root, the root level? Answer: 7.6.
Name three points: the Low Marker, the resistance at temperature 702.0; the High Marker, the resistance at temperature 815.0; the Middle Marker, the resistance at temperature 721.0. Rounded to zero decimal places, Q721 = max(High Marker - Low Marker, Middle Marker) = 85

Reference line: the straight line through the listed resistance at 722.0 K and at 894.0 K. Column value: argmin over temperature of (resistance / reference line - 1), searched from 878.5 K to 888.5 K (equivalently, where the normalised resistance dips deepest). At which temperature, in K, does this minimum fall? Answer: 879.0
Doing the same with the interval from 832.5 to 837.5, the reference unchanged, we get 836.0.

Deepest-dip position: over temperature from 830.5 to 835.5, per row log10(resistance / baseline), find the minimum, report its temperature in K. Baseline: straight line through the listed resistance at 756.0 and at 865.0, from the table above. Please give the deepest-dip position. 834.0 K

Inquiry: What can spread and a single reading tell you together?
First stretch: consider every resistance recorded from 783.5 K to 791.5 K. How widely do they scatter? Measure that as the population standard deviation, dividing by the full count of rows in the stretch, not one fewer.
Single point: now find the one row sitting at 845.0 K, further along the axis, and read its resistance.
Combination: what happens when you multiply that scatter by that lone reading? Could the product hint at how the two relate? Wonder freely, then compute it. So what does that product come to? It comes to 427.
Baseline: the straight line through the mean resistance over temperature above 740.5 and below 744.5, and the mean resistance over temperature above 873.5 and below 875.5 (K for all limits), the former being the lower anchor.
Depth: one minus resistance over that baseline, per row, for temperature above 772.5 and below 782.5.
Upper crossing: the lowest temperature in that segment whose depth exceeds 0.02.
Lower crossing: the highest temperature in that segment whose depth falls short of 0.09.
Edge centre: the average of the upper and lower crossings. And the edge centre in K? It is 782.0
